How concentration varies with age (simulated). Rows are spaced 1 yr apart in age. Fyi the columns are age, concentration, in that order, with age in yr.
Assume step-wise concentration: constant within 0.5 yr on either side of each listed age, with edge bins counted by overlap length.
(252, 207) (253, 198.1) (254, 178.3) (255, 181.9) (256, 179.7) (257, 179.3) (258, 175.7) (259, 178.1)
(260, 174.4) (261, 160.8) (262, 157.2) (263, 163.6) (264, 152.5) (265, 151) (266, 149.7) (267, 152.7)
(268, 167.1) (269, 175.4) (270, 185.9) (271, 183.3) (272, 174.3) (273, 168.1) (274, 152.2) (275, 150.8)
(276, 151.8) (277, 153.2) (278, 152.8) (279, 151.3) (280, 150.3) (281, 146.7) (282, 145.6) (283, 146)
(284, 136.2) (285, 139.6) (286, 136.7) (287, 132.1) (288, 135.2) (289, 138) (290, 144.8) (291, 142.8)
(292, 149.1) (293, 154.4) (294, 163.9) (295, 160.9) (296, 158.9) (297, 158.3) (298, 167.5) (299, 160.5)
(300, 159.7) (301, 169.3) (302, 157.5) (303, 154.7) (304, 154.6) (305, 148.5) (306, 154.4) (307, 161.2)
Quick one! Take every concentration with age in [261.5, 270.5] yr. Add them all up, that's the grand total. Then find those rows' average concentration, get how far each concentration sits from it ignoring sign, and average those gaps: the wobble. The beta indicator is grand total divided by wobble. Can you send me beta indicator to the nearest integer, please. 145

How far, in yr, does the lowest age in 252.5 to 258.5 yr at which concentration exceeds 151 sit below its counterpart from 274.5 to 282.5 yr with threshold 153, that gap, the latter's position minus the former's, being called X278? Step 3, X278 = 24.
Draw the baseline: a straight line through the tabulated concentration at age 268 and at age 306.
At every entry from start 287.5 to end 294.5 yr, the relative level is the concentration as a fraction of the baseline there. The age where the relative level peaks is 294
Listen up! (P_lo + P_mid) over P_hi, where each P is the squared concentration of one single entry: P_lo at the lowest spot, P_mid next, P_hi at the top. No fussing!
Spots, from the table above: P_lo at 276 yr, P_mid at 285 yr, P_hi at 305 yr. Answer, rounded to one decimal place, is 1.9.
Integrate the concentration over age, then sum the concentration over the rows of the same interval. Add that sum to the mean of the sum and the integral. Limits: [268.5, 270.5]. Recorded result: 723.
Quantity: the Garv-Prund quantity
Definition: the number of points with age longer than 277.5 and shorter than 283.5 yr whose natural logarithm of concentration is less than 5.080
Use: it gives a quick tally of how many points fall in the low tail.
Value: 6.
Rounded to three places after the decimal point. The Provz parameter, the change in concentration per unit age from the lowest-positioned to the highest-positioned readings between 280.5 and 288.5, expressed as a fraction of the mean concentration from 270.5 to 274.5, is -0.010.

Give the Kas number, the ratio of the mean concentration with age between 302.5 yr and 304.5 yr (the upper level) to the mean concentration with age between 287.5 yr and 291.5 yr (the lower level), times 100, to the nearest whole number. 110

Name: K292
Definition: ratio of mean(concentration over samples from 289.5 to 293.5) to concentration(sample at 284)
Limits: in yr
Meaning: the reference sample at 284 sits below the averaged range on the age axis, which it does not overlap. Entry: 1.08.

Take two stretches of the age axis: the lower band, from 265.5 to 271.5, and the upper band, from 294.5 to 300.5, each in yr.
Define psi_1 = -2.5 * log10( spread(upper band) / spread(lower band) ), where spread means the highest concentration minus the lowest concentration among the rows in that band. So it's 1.49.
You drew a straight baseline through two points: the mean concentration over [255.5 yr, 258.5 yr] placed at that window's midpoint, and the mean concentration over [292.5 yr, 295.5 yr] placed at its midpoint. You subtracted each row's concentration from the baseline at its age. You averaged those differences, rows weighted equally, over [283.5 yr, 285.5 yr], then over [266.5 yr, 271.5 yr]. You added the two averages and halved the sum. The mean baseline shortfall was 13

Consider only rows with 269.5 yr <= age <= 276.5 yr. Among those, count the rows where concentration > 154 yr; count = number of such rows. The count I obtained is 4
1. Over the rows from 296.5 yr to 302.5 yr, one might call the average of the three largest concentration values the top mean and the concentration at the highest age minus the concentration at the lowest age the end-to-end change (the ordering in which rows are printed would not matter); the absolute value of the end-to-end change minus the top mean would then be 167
